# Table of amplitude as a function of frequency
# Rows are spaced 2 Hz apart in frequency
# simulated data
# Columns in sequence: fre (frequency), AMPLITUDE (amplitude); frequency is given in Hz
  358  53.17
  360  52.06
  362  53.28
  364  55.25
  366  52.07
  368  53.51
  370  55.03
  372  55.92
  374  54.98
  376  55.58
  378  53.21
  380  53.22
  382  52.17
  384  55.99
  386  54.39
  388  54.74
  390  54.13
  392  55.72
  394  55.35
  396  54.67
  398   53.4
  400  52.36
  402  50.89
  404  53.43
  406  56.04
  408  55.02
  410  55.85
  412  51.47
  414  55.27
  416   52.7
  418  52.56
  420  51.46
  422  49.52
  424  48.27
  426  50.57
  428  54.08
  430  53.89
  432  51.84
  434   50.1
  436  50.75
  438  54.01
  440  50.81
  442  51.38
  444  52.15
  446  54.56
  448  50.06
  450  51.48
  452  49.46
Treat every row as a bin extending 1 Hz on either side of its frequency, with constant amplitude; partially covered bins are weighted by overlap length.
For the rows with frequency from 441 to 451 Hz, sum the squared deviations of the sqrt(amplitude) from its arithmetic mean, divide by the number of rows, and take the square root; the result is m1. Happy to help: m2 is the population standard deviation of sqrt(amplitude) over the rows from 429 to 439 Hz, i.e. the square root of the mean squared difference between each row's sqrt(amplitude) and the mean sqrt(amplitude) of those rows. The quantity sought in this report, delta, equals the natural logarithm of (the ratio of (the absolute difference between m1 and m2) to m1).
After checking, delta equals -2.5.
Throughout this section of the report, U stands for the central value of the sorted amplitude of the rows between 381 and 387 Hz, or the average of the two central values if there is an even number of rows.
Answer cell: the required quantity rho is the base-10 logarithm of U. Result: 1.74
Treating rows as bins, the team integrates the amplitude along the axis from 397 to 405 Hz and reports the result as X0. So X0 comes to 420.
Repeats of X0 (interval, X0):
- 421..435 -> 717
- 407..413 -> 325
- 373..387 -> 759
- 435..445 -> 518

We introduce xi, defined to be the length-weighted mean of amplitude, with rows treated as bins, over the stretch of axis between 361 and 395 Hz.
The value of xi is 54.4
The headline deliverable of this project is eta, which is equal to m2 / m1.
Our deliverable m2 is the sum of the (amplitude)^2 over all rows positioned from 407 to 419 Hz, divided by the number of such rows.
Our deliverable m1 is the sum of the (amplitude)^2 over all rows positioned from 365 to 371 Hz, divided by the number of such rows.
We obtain 1.01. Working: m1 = 2868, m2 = 2898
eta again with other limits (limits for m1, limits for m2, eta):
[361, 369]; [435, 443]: 0.93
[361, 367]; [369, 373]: 1.07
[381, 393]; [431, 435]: 0.87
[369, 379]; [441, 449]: 0.90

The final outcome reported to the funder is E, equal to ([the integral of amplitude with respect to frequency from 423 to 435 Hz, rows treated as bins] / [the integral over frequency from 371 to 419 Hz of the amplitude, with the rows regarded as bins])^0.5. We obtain 0.5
